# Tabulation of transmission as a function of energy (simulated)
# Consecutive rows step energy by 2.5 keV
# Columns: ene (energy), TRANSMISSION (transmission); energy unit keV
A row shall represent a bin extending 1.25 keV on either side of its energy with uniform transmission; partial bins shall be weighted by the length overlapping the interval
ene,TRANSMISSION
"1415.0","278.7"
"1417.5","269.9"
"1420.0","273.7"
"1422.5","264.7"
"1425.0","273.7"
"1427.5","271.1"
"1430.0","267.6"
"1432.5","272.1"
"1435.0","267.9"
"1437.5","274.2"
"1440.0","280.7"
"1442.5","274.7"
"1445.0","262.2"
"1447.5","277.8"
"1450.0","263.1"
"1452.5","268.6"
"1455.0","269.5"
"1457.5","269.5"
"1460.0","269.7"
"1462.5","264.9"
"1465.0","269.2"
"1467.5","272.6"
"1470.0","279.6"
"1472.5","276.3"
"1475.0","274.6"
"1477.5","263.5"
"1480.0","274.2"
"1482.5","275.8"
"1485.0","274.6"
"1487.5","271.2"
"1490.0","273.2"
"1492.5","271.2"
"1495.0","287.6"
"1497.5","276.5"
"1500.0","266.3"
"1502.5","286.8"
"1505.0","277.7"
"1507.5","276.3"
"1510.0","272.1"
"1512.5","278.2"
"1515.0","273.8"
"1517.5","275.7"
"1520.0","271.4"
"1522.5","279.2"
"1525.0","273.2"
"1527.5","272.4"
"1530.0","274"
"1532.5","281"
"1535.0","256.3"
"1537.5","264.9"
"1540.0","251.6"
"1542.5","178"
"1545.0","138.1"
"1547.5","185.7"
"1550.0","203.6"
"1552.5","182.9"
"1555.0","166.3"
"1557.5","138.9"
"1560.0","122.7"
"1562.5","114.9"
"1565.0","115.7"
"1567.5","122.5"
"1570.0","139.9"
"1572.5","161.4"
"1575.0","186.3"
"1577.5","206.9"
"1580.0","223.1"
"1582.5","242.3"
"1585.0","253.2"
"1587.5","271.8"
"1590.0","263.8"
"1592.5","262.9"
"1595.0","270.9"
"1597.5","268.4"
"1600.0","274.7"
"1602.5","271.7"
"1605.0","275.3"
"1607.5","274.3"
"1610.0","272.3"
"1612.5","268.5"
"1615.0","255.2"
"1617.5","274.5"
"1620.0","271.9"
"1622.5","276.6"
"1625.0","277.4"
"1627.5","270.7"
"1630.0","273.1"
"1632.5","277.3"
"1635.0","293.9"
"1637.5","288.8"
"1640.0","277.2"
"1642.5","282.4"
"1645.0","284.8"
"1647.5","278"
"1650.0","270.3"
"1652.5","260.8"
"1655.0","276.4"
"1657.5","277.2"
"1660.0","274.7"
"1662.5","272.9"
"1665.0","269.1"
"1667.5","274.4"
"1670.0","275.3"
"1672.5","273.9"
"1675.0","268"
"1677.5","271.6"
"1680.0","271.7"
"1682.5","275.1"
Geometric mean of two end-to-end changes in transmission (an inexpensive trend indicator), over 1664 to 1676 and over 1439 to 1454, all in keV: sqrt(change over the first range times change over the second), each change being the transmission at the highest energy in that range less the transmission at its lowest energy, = 3.6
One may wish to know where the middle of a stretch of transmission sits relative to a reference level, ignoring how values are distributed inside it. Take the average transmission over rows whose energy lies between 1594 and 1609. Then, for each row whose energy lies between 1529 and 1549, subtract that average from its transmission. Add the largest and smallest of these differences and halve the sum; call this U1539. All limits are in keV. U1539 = -63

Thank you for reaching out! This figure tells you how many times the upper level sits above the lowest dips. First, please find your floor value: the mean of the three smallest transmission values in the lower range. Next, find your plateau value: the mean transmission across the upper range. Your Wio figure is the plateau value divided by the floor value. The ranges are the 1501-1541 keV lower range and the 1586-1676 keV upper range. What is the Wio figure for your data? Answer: 1.1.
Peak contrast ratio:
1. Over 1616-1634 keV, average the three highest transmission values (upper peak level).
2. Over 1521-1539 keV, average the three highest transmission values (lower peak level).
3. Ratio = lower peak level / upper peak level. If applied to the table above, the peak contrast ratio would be 1.00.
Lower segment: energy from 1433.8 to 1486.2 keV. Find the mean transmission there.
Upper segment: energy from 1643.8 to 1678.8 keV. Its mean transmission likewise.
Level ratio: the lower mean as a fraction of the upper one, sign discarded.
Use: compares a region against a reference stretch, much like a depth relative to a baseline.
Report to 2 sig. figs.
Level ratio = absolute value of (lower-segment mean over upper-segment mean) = 0.99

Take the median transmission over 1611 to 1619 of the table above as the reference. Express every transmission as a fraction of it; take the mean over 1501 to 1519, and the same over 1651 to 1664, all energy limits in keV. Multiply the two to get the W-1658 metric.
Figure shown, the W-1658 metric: 1.05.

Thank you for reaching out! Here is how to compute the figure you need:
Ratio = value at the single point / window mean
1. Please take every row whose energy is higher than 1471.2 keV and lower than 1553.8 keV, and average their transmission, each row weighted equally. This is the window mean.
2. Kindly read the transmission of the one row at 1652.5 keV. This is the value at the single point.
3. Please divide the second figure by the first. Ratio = 1.01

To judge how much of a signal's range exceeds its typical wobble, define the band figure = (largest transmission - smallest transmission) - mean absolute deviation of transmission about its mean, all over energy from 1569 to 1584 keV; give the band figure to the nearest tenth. 71.6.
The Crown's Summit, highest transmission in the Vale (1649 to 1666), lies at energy 1657.5 keV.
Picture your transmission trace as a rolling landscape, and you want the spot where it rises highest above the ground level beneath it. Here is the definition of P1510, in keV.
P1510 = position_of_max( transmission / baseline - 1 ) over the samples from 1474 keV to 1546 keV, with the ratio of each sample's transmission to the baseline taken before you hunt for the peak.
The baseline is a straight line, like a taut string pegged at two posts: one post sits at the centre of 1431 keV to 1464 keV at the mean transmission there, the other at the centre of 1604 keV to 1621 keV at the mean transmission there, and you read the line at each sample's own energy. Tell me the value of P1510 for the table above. 1495.0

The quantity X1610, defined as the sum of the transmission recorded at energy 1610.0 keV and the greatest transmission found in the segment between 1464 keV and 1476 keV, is 552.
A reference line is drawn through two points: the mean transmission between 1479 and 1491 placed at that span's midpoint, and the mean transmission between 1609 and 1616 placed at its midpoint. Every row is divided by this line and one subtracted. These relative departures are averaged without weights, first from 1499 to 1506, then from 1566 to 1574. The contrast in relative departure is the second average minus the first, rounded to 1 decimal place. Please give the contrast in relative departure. -0.5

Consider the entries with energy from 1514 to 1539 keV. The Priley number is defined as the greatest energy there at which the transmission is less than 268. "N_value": 1537.5 keV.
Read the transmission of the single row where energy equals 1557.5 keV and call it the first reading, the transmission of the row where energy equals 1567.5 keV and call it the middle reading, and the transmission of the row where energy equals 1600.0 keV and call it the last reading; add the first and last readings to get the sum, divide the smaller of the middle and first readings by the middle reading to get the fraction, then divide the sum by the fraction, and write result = 414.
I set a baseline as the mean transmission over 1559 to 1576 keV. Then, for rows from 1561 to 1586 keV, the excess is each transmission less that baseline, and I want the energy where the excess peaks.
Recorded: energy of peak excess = 1585.0 keV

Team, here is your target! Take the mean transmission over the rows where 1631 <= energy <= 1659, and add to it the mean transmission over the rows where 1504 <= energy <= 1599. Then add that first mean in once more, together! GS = 781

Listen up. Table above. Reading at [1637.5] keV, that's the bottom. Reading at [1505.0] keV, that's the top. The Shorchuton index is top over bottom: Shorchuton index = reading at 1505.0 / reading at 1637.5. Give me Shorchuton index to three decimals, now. 0.962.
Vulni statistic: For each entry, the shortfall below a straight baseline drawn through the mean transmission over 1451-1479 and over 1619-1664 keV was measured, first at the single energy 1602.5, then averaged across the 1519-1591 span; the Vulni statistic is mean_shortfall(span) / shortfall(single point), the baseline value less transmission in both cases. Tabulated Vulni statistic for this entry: 17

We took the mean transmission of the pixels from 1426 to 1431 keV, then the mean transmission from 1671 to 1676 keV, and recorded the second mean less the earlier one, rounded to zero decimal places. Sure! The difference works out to 2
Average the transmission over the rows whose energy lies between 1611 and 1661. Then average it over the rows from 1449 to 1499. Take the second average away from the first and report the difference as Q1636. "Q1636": 3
